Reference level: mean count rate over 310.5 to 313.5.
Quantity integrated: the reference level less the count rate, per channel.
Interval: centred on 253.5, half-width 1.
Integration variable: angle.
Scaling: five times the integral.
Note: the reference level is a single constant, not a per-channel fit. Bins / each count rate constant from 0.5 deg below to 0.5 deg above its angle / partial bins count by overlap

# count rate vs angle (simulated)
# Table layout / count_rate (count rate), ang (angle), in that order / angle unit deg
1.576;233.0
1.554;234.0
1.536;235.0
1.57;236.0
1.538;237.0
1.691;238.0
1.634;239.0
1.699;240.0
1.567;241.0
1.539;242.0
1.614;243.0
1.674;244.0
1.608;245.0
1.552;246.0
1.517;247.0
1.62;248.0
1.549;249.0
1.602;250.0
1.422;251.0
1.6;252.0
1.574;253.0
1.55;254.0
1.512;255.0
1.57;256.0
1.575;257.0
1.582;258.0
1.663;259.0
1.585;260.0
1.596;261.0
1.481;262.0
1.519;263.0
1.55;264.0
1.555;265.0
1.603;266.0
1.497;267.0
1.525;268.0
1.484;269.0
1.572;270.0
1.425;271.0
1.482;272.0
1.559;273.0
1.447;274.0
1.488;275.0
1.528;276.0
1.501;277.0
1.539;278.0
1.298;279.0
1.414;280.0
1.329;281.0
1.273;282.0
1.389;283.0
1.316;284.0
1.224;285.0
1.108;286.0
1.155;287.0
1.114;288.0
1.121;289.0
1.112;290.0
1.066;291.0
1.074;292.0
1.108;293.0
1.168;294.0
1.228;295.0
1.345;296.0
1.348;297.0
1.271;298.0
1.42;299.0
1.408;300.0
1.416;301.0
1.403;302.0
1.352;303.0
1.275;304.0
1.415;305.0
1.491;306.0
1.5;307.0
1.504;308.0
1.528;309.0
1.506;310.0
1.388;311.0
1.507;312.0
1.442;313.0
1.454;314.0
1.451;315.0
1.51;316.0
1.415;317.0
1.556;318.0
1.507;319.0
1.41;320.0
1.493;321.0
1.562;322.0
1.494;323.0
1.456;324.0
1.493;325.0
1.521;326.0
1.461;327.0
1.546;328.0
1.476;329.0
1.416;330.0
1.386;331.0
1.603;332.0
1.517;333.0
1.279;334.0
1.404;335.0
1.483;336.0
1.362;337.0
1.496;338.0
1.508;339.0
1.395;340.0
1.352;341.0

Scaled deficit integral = -1.16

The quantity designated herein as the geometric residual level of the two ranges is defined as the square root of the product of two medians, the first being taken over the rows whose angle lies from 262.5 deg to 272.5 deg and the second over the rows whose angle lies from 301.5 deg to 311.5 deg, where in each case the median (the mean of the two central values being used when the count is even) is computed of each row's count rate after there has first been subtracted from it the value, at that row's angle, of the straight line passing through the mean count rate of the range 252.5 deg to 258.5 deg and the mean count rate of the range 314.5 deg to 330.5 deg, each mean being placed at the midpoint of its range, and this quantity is 0.04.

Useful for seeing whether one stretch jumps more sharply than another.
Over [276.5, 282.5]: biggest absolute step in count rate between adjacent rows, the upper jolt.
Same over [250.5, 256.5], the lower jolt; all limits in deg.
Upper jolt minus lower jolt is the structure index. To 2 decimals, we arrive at 0.06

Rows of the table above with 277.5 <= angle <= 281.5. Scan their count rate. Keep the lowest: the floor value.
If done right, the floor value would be 1.298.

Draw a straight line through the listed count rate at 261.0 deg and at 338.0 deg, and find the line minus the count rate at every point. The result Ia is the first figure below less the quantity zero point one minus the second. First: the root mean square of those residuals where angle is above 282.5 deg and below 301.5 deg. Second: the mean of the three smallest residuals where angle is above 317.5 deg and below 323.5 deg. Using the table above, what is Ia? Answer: 0.2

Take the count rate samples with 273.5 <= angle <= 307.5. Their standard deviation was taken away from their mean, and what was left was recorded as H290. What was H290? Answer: 1.17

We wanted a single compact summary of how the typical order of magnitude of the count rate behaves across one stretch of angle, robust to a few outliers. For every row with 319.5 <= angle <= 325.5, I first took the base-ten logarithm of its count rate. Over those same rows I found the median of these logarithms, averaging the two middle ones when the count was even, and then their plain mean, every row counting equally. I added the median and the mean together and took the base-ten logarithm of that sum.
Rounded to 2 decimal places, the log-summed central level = -0.46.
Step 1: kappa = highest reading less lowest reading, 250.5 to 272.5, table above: 0.24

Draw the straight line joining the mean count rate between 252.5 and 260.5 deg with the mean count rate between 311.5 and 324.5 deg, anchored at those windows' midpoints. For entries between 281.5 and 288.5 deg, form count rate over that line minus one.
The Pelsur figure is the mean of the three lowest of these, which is -0.264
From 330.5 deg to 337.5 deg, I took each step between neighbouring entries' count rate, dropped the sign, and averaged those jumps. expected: 0.14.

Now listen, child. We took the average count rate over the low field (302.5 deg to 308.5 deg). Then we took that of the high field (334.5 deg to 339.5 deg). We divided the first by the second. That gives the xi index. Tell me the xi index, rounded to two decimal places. 0.98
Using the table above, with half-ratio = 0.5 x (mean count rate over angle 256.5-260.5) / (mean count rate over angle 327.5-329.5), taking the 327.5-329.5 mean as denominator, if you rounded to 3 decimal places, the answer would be 0.530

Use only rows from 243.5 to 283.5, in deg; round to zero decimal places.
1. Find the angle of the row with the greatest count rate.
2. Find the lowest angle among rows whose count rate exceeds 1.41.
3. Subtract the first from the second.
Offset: 0 deg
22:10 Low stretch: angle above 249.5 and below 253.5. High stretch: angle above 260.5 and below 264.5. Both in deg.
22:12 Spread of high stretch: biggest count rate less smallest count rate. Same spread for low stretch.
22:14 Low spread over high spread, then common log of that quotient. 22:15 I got 0.19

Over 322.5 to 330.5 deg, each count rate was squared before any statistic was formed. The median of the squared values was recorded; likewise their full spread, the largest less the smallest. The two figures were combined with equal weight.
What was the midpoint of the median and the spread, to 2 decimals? 1.29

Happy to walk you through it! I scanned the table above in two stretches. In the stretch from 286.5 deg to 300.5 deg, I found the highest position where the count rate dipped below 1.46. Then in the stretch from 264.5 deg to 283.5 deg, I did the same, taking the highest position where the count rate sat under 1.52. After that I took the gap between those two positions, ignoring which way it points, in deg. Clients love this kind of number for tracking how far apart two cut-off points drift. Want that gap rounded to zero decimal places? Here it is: 17 deg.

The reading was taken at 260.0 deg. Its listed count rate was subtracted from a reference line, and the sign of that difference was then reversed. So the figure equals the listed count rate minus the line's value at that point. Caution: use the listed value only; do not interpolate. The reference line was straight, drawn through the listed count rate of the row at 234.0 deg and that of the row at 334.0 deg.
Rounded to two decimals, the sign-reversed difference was 0.10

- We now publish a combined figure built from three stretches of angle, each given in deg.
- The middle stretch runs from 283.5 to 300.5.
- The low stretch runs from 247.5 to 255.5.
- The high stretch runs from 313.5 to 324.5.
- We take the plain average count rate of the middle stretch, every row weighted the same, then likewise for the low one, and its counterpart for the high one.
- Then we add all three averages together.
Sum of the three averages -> 4.25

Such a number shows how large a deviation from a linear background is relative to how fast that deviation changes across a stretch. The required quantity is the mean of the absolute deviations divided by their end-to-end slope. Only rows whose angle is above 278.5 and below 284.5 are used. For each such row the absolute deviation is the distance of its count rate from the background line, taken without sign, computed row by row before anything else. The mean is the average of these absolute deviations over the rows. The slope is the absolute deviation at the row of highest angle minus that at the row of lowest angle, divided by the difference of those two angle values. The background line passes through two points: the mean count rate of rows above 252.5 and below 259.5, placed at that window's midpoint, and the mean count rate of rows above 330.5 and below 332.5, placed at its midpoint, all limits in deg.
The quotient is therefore -45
